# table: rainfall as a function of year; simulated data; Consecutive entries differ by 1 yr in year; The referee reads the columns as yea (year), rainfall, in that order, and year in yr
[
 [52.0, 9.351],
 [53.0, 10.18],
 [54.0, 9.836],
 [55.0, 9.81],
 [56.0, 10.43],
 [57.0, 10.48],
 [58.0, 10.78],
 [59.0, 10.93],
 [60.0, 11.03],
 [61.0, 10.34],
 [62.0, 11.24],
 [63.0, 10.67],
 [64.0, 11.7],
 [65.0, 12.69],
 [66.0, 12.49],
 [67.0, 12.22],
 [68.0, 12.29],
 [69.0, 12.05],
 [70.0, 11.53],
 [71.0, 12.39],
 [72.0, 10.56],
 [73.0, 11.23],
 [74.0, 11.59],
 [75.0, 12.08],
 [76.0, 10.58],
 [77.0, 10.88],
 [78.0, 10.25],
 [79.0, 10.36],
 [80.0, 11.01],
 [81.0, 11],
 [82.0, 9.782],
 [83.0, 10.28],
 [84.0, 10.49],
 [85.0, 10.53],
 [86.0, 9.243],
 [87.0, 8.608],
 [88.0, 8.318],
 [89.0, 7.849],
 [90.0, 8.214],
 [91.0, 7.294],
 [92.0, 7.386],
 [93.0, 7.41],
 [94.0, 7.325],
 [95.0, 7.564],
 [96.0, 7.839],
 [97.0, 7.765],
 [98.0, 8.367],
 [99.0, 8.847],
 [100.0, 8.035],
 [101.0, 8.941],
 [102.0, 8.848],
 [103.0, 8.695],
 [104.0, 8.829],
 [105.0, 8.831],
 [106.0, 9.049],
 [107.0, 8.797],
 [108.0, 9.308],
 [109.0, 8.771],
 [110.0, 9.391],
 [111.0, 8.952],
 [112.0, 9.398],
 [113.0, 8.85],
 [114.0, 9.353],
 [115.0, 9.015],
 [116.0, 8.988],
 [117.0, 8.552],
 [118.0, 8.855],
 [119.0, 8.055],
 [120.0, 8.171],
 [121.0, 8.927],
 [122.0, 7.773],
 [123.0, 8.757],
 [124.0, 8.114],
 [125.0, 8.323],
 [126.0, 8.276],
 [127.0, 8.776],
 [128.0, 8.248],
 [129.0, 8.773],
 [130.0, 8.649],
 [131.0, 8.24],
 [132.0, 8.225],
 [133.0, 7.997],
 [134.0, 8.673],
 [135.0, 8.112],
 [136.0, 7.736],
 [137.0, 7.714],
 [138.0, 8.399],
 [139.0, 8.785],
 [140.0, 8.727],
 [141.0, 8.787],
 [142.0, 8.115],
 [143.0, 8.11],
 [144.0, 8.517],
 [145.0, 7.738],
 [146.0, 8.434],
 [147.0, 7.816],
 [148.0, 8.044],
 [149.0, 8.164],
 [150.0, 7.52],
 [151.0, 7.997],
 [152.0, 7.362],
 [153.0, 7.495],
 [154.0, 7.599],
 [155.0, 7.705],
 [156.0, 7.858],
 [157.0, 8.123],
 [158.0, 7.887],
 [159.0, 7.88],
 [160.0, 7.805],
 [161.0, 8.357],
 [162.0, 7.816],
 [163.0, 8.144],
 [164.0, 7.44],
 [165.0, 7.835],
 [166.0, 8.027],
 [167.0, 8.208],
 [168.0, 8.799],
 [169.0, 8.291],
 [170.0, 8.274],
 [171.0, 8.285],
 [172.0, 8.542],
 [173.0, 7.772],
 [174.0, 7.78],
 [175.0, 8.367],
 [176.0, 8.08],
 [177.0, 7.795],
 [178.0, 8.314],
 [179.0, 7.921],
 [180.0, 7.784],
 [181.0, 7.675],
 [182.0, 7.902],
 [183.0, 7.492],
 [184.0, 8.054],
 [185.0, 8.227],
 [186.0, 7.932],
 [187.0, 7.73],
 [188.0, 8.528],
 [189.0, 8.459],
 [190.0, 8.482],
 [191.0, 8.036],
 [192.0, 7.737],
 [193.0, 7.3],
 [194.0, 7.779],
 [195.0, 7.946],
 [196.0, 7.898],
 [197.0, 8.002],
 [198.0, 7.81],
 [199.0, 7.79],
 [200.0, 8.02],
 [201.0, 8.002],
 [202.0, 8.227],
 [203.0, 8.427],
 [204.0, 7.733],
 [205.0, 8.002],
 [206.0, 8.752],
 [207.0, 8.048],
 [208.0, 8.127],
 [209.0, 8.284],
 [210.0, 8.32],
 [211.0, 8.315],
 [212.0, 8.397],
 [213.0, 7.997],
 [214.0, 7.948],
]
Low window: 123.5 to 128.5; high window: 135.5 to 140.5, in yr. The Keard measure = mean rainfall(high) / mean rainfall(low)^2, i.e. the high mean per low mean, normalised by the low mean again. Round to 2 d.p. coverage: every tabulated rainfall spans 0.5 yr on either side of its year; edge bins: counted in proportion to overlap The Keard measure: 0.12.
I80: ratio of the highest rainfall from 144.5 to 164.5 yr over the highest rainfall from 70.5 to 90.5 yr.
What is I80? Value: 0.68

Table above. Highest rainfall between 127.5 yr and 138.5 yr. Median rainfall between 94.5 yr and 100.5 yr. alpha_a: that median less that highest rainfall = -0.8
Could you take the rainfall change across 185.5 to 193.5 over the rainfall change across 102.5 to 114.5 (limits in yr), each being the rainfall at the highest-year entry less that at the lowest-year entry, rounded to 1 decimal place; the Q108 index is -1.0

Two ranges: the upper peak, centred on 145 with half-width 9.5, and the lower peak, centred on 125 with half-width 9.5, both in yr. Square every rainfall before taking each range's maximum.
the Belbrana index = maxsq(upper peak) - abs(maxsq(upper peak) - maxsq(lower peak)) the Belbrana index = 74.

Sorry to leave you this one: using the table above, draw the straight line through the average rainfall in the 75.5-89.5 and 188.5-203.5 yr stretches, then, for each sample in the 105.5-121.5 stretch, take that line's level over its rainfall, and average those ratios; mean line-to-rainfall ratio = 1.06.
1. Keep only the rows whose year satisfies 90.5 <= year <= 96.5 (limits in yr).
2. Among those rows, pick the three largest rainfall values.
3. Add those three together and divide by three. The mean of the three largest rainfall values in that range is 7.6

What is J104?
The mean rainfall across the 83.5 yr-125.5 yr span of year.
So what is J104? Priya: 8.6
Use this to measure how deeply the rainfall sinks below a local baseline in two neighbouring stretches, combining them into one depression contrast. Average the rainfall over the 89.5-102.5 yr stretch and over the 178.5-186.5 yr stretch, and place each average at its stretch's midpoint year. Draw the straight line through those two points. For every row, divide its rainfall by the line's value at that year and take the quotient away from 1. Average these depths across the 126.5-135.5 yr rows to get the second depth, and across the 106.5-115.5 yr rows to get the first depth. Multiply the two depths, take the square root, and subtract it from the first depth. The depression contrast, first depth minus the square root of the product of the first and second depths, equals -0.23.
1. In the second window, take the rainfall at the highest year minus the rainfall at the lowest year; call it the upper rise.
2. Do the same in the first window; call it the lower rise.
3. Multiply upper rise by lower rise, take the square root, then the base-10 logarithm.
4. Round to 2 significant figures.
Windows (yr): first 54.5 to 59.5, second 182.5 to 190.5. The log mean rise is 0.022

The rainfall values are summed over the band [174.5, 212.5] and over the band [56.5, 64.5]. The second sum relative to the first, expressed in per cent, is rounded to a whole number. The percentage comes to 29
